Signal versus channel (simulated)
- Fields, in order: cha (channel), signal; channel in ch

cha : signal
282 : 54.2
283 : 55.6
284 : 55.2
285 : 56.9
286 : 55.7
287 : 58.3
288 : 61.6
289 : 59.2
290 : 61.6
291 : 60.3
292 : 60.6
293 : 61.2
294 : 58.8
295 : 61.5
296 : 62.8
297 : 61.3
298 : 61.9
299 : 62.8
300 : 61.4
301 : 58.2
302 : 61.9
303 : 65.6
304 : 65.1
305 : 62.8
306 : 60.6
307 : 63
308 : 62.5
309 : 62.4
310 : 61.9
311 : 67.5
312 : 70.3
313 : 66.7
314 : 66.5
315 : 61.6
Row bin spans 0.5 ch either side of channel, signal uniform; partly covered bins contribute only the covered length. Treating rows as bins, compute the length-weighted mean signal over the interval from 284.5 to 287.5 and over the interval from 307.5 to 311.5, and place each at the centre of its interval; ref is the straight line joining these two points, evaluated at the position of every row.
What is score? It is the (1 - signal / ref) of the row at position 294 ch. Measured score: 0.01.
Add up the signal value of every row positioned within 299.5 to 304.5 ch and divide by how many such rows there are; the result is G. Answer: 62.4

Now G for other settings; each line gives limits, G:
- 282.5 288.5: 57.2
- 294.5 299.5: 62.1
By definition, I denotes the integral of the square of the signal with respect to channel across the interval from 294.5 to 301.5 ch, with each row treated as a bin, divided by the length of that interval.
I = 3774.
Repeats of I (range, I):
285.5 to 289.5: 3450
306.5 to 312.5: 4183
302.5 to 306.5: 4039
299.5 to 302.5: 3663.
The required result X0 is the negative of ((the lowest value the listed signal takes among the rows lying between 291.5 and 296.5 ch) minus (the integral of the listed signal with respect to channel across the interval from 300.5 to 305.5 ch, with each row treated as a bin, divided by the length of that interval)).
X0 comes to 3.9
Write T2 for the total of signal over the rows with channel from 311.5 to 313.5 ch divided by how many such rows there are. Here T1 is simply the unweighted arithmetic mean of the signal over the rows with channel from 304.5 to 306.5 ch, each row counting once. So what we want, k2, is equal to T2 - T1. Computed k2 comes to 7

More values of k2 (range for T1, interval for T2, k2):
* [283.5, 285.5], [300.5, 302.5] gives 4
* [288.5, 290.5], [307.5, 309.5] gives 2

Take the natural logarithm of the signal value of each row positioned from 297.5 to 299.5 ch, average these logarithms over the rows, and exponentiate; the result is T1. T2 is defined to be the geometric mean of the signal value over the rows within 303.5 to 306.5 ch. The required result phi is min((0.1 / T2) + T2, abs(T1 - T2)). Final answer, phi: 0.5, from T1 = 62.3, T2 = 62.8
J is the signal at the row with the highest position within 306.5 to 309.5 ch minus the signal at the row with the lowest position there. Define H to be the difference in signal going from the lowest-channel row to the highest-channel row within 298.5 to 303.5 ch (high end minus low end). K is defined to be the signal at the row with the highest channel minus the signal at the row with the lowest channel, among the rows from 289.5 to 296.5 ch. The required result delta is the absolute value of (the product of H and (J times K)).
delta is 2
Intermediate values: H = 2.8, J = -1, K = 1.2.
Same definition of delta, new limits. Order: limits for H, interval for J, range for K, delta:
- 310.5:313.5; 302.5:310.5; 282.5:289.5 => 11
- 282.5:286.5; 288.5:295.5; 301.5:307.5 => 0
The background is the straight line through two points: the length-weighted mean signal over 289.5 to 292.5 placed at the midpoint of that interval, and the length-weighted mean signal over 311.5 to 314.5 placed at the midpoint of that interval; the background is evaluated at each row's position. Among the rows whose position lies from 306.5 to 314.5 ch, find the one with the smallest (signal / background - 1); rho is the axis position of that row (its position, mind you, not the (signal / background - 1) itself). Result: 310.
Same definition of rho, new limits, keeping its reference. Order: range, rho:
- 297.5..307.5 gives 301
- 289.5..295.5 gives 294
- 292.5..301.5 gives 301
